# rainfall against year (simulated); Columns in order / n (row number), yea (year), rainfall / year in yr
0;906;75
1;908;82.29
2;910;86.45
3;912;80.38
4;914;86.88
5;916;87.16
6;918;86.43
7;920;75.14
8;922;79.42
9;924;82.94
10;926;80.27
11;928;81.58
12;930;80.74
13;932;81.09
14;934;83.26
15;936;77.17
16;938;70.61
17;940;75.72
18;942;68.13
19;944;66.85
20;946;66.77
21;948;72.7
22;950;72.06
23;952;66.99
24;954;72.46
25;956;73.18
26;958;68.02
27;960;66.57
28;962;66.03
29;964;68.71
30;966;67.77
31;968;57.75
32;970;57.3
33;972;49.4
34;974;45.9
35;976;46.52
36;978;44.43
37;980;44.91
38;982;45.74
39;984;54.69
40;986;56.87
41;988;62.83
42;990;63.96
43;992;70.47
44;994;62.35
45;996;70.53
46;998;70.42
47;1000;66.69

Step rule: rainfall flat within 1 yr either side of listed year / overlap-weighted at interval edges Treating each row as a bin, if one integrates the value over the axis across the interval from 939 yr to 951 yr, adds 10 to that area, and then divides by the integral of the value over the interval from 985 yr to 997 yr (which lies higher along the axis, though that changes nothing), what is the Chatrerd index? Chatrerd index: 1.10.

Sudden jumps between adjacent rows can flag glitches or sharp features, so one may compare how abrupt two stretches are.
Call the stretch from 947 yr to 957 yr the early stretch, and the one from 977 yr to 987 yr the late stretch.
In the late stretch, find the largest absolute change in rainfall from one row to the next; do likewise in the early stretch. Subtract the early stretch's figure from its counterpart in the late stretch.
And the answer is 3.5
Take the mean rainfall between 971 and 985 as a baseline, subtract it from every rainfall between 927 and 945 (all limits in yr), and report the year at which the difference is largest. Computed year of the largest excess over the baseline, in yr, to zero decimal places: 934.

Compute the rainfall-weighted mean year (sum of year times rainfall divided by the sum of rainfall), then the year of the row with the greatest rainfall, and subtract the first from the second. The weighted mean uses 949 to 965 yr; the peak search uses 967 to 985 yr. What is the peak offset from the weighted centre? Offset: 11.1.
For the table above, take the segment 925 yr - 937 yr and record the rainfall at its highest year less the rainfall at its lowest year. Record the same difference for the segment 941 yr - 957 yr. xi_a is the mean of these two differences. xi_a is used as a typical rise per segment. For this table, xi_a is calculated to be 1.0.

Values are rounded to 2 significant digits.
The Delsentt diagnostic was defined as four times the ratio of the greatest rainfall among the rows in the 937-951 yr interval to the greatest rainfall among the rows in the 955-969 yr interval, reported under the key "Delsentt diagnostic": 4.1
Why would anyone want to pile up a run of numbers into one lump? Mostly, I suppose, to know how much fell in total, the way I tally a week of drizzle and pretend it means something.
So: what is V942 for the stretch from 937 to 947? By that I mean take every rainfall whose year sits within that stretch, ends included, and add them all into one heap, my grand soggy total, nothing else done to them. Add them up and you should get 348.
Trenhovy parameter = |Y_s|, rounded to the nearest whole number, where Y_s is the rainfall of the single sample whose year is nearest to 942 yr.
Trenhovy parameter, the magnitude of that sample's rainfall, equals 68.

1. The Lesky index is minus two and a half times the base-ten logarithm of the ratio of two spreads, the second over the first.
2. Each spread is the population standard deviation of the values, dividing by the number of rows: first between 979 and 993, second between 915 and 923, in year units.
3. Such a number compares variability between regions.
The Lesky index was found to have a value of 0.6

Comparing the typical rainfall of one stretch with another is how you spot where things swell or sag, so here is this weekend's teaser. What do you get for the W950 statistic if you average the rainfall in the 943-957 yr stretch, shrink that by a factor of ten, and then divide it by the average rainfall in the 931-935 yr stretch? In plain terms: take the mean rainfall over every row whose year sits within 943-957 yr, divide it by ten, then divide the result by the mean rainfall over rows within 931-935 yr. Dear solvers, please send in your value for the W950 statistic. 0.085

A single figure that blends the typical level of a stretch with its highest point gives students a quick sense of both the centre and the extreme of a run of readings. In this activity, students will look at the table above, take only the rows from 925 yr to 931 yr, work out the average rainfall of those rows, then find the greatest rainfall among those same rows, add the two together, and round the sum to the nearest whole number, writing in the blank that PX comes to 162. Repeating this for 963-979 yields 123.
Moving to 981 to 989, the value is 118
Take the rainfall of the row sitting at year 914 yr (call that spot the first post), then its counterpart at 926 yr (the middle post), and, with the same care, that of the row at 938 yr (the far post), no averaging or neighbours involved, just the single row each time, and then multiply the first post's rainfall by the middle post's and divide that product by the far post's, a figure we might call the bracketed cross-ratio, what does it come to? 99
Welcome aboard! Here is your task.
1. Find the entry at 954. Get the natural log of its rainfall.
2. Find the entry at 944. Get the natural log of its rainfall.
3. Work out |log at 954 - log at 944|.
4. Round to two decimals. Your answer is 0.08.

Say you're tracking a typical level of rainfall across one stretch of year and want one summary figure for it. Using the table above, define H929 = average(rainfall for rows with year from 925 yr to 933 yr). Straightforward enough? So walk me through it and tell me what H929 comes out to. 81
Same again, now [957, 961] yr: 67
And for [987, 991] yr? 63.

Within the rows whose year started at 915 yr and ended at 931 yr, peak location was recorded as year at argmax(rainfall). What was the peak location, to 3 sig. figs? 916 yr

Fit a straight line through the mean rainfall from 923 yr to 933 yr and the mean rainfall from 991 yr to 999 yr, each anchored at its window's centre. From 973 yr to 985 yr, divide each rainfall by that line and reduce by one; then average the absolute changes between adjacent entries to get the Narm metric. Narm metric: 0.039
